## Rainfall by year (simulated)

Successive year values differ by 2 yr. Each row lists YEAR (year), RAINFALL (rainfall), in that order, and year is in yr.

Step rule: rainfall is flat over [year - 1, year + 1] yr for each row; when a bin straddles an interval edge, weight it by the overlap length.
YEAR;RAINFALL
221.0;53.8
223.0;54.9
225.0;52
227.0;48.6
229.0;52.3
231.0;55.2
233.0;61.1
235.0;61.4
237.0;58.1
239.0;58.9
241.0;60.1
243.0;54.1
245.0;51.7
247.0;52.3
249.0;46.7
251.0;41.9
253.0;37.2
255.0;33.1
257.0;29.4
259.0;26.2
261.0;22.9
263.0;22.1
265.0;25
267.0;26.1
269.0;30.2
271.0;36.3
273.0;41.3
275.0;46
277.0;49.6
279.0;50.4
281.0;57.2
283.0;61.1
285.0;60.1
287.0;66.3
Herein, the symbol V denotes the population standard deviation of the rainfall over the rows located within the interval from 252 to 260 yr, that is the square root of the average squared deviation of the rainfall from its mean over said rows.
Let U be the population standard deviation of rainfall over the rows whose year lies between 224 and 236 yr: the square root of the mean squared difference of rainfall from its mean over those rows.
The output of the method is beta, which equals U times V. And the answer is 20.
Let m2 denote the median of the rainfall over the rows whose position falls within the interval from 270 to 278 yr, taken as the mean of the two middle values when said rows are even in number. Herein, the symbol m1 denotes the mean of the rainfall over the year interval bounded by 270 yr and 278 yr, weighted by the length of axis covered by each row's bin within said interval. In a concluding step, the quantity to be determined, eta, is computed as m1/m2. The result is 0.992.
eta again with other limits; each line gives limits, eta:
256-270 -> 0.996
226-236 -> 1.009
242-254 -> 0.962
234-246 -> 0.981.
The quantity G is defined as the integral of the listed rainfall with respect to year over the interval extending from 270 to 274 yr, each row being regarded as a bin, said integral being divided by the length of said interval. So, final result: 39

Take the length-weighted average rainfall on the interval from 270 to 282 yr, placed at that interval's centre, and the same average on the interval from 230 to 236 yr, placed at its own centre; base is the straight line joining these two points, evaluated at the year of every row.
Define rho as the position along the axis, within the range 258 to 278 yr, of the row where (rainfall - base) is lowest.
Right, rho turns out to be 263.0 yr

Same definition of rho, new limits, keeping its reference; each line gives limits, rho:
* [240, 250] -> 249.0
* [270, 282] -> 271.0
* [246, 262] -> 261.0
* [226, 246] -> 227.0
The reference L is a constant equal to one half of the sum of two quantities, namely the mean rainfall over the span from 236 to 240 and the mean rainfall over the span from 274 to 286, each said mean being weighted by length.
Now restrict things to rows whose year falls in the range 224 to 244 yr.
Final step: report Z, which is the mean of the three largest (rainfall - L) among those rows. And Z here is 5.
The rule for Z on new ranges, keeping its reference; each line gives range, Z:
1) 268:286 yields 3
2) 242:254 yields -4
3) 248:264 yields -14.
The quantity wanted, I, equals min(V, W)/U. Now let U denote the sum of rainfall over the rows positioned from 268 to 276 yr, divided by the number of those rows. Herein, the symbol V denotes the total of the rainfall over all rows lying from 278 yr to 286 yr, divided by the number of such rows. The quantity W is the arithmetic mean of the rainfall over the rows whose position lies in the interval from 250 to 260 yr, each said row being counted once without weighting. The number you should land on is 0.87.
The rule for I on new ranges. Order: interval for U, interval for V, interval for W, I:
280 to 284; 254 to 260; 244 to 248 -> 0.50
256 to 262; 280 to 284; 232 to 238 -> 2.26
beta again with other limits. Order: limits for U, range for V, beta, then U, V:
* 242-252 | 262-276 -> 37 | 4.5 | 8.3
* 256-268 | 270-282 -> 16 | 2.4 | 6.7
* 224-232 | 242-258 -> 21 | 2.3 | 8.8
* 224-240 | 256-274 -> 26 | 4.4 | 6.0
